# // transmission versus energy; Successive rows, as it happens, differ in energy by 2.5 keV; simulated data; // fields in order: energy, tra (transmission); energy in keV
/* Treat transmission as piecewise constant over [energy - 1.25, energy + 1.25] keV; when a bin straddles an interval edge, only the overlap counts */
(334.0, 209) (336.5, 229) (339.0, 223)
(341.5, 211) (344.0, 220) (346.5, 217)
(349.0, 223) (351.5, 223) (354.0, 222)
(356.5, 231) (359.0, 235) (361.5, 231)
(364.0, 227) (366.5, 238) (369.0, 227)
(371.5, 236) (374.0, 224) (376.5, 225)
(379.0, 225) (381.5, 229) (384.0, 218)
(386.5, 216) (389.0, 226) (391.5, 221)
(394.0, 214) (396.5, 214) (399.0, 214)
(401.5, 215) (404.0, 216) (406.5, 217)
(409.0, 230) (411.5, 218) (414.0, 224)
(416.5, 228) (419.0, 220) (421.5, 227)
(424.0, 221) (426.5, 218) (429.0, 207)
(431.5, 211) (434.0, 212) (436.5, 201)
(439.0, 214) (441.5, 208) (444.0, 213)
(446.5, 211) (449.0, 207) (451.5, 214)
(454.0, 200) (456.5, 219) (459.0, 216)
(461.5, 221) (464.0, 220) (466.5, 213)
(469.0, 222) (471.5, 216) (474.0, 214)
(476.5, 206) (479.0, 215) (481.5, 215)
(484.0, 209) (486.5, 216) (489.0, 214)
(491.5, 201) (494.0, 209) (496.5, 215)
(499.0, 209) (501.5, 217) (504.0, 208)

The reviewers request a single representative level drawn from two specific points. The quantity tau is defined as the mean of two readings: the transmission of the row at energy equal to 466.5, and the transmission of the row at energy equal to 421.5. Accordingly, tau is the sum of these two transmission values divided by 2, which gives 220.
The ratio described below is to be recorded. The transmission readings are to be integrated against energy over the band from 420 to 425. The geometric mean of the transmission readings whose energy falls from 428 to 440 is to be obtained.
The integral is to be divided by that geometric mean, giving 5.4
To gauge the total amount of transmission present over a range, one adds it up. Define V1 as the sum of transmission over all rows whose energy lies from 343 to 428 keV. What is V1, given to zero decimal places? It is 7590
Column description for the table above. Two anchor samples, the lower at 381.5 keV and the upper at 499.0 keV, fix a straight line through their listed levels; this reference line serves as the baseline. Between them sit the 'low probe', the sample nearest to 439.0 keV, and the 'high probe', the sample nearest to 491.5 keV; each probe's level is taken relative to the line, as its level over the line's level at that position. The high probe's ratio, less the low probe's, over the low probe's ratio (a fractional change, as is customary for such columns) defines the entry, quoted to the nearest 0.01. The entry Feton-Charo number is -0.02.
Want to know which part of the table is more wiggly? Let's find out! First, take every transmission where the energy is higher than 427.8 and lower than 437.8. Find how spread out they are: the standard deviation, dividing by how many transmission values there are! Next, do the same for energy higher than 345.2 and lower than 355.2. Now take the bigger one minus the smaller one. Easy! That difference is 1.8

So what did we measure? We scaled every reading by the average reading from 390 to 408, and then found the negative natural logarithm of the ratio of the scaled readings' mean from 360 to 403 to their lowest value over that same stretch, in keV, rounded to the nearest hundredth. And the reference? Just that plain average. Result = -0.04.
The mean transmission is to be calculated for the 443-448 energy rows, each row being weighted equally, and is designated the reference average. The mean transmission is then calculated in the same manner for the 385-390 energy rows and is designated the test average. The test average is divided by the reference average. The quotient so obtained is 1.04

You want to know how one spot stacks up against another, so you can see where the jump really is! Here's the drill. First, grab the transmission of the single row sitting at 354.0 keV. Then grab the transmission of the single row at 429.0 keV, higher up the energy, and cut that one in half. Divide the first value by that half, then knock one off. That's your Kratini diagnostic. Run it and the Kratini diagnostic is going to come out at 1.14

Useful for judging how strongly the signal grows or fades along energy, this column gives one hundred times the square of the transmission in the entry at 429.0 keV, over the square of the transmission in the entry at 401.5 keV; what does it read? 93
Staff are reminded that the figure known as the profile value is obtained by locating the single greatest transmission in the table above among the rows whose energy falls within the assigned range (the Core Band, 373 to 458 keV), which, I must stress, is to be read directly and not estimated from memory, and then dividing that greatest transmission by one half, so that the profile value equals 460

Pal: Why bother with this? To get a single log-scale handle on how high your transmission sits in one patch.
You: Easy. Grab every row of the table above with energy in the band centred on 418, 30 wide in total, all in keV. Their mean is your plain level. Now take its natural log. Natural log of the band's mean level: 5.39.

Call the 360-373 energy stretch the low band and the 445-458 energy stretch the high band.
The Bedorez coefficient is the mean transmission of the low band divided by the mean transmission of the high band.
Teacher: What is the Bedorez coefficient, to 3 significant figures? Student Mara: 1.10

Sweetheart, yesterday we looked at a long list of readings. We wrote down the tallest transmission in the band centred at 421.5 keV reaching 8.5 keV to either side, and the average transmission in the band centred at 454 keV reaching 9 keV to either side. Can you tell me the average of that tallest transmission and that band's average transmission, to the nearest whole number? 220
